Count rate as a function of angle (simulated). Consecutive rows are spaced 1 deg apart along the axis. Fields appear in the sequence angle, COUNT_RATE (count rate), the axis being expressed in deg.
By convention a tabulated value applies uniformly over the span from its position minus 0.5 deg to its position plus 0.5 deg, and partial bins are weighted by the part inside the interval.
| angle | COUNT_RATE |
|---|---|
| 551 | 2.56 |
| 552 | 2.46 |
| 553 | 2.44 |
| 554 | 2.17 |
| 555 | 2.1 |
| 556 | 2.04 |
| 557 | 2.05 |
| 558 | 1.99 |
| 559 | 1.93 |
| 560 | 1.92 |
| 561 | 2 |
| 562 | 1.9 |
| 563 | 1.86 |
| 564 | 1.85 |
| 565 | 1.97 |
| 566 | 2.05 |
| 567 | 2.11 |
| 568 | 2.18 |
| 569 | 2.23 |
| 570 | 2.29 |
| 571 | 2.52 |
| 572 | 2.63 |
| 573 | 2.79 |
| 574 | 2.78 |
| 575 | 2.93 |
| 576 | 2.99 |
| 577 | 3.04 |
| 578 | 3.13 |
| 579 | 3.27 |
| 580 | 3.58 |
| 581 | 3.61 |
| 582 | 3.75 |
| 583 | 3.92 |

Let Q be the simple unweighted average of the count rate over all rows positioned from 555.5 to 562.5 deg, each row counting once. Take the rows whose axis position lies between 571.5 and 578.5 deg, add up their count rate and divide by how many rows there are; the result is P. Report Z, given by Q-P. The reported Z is -0.92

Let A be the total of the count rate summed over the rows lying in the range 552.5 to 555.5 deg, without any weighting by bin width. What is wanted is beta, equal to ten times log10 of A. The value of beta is 8.3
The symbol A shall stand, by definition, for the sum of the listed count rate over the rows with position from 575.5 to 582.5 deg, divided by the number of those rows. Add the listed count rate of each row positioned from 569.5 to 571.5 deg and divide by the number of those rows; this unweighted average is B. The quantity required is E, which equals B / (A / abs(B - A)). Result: 0.67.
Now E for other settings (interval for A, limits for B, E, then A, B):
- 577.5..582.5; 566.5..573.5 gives 0.74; 3.5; 2.4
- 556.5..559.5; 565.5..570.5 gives 0.20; 2.0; 2.2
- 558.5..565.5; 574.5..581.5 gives 2.19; 1.9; 3.2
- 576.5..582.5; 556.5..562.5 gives 0.83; 3.4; 2.0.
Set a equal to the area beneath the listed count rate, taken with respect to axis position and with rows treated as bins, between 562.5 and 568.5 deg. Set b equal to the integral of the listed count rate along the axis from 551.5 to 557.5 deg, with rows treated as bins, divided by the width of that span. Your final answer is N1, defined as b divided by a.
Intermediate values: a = 12.0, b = 2.2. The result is 0.18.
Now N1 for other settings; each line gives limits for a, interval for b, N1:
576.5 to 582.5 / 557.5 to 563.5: 0.09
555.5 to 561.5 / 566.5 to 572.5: 0.20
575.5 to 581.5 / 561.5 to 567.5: 0.10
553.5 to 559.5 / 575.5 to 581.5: 0.27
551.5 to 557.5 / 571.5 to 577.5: 0.22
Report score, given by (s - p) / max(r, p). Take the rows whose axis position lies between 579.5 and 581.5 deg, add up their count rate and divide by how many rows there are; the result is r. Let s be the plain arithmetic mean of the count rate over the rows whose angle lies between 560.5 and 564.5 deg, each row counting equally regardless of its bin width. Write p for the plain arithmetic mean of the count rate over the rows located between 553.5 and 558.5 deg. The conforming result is -0.05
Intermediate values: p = 2.07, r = 3.6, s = 1.9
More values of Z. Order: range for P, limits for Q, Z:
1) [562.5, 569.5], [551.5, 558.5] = 0.14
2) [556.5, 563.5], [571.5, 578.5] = 0.95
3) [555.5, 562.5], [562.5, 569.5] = 0.06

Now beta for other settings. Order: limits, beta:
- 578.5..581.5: 10.2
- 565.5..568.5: 8.0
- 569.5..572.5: 8.7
